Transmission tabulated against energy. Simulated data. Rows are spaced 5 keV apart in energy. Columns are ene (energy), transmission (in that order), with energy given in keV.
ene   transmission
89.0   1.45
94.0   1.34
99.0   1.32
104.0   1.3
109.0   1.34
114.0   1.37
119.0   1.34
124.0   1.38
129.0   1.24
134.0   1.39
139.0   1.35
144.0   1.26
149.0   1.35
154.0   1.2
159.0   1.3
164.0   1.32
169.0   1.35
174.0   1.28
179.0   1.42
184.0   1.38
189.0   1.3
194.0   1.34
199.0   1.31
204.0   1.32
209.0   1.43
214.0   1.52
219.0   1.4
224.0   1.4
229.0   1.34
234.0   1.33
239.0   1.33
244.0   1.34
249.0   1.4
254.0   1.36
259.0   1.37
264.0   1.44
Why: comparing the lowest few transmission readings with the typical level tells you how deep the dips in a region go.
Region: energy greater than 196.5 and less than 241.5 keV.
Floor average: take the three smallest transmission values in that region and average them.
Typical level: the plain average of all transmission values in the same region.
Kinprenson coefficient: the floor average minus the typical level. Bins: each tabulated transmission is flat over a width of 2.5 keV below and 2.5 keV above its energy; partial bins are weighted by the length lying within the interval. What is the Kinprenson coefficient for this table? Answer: -0.056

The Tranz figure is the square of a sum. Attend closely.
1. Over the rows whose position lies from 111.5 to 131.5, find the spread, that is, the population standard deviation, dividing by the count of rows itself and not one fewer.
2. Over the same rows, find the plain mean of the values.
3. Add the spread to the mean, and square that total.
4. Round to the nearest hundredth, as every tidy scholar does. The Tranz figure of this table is 1.93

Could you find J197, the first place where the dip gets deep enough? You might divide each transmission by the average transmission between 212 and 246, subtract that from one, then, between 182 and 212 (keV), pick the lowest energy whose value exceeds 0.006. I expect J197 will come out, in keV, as 189.0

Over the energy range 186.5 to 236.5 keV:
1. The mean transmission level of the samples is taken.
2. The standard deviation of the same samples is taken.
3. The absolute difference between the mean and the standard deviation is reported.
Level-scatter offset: 1.30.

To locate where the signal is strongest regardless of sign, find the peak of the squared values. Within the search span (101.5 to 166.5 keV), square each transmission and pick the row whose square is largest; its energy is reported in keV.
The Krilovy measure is 134.0 keV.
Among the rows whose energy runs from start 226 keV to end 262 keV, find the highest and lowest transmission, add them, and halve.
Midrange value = 1.365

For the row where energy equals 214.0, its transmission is 1.52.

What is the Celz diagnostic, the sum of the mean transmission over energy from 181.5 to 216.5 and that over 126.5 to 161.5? 2.67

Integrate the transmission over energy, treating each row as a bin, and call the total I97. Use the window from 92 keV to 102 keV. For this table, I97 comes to 13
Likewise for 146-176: 39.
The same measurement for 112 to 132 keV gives 27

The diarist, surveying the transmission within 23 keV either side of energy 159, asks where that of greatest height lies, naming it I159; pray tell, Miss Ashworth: 179.0 keV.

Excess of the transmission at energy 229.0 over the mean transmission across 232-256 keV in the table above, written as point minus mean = -0.012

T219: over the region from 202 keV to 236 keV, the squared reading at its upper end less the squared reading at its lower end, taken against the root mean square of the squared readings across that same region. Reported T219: 0.01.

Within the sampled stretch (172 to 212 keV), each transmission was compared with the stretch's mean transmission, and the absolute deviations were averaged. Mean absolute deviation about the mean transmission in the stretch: 0.0469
